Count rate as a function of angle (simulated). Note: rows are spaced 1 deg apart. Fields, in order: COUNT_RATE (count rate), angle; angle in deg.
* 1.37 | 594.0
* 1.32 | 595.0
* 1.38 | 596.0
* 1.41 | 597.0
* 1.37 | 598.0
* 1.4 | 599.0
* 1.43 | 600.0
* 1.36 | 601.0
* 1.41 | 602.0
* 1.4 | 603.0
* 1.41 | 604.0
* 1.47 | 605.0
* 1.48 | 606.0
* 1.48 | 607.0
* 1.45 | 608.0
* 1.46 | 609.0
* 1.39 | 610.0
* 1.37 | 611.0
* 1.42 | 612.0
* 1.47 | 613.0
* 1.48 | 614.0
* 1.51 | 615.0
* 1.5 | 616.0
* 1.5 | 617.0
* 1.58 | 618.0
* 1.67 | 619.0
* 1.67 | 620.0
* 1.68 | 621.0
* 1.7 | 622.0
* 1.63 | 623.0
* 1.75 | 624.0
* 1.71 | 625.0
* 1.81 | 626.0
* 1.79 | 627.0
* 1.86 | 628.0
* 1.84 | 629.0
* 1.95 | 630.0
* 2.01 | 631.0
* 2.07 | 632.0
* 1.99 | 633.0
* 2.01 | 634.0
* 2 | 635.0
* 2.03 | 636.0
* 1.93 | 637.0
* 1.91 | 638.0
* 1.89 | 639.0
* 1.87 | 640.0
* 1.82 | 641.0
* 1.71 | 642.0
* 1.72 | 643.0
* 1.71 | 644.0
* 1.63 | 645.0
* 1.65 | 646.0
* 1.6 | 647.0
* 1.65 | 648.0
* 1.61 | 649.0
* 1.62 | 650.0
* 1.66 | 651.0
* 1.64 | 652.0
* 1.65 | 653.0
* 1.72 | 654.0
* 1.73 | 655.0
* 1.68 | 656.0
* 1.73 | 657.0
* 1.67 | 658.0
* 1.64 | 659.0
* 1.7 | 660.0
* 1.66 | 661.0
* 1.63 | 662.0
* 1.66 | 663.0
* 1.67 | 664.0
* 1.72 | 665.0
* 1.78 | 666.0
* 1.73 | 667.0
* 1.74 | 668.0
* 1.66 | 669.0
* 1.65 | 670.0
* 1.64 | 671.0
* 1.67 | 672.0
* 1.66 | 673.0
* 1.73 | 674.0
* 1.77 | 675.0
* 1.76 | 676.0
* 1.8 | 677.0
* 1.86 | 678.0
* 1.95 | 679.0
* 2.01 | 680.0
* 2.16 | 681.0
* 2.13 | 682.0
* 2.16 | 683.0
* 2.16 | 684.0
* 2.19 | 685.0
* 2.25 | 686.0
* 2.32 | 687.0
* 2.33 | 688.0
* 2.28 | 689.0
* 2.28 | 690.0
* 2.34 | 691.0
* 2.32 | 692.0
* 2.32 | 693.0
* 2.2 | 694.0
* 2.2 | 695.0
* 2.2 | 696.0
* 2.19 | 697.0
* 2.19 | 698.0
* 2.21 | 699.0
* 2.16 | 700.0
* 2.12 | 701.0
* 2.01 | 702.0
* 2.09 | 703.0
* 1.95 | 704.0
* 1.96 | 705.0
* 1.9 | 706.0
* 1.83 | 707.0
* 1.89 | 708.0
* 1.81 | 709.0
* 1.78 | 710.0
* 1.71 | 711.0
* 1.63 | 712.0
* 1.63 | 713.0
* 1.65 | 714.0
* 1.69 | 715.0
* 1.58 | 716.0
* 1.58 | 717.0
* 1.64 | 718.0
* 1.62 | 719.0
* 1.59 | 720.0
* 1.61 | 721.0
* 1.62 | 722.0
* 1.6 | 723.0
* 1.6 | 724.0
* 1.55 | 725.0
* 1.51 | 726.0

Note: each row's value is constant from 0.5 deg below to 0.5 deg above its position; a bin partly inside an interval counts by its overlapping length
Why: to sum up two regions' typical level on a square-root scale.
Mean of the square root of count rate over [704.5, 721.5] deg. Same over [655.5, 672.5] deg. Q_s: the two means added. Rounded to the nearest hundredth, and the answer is 2.61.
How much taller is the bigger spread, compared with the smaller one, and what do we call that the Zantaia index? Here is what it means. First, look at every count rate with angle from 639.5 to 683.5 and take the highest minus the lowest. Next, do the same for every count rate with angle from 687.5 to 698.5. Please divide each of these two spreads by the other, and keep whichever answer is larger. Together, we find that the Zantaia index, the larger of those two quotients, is 3.7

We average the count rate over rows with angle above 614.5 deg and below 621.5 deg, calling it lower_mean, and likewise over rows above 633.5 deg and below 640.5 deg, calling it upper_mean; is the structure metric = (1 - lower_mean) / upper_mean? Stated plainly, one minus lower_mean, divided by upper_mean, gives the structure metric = -0.30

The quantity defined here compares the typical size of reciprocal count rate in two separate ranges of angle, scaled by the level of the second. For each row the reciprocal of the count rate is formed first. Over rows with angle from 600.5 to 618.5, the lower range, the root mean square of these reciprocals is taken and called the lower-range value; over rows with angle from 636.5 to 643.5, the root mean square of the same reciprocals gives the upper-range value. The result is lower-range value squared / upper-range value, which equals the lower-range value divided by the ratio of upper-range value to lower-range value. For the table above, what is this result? 0.9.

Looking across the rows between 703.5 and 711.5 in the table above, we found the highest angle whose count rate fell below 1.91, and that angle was 711.0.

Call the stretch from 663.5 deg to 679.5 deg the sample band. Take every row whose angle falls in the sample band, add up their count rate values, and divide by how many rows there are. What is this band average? 1.74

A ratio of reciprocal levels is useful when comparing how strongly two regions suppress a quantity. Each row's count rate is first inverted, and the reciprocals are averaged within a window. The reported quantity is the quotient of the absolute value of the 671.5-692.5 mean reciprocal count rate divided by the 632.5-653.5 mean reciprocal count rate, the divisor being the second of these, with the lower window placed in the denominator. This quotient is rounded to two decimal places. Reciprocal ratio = 0.87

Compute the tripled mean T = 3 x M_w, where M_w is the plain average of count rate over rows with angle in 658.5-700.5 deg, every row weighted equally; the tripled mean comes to 5.9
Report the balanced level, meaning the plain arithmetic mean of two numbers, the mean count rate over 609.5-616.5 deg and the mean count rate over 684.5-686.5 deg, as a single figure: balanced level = 1.83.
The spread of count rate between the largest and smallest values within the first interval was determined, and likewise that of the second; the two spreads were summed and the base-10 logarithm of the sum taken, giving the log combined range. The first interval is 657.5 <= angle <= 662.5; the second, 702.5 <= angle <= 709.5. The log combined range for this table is -0.46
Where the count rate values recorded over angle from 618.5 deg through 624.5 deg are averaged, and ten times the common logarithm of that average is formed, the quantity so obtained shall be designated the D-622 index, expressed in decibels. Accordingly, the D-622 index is 2.26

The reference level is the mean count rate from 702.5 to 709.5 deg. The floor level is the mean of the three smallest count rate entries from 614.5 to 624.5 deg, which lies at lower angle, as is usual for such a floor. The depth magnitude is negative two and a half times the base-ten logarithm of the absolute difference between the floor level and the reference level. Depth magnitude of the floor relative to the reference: 1.0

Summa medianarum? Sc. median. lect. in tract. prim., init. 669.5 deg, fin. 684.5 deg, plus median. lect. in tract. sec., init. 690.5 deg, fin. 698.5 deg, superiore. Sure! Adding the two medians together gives 4.0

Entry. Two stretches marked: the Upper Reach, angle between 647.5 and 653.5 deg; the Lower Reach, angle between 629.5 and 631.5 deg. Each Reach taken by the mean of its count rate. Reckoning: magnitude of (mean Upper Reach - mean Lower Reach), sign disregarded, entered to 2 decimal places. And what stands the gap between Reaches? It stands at 0.34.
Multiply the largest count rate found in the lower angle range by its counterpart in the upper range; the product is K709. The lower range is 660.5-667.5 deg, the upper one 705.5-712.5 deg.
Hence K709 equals 3.38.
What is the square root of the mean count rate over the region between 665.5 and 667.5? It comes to 1.32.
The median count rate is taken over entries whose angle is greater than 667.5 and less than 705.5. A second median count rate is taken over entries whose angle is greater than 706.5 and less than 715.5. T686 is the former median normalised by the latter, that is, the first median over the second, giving 1.3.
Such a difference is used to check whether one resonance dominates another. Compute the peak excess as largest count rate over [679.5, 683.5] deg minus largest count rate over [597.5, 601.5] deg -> 0.73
